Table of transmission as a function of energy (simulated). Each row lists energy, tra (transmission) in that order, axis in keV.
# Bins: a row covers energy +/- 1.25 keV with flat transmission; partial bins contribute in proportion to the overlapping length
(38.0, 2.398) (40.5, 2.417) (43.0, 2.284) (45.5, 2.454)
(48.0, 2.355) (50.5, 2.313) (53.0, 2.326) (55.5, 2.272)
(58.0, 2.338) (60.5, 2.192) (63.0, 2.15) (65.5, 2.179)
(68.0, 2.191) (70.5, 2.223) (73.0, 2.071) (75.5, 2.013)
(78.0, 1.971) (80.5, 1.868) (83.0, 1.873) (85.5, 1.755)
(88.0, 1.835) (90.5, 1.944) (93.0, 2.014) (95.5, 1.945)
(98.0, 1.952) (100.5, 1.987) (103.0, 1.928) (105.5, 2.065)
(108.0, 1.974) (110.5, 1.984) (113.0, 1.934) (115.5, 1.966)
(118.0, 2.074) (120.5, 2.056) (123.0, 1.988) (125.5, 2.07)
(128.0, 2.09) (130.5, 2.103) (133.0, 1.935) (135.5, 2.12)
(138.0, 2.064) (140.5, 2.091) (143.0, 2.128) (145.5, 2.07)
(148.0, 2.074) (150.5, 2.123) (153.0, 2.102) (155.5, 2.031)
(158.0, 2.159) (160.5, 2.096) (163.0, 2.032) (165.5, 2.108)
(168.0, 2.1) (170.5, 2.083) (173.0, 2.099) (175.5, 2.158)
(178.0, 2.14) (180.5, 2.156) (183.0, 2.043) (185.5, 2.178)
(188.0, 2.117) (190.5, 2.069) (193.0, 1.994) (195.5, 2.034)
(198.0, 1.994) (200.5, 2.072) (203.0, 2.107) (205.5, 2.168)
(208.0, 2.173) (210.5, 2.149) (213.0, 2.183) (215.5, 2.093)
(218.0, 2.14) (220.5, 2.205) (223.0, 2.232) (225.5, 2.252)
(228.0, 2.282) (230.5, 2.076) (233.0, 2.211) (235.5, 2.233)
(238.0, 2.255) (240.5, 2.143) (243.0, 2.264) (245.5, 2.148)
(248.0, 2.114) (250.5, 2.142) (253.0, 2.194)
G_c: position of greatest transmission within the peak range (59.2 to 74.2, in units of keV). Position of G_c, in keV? 70.5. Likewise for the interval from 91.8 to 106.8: 105.5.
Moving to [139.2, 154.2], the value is 143.0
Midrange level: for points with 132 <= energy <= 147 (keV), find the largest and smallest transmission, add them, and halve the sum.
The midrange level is 2.03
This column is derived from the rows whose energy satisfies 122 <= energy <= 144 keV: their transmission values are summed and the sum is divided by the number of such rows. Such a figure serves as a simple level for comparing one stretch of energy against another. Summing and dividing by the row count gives 2.07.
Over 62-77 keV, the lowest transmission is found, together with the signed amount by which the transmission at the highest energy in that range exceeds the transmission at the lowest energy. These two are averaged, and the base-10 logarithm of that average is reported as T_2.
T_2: -0.028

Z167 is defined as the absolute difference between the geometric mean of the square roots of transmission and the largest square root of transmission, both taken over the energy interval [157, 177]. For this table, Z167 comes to 0.019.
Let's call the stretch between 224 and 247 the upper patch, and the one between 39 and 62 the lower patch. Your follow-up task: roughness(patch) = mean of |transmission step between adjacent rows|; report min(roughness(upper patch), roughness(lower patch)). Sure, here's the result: 0.090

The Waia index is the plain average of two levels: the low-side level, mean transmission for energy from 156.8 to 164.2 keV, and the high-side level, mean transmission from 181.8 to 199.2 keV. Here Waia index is 2.08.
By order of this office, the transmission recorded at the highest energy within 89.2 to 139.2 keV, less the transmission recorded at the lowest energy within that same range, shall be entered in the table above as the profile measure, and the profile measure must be 0.120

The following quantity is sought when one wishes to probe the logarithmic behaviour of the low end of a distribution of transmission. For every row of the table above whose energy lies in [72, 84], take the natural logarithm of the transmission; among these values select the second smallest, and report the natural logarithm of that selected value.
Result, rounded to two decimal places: -0.47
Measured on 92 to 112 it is -0.41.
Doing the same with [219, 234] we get -0.23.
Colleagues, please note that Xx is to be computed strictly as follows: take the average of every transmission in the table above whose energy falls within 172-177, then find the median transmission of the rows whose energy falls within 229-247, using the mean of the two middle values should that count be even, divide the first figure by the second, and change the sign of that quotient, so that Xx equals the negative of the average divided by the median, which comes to -0.96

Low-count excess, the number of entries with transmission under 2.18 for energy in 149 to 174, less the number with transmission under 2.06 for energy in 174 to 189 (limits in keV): 9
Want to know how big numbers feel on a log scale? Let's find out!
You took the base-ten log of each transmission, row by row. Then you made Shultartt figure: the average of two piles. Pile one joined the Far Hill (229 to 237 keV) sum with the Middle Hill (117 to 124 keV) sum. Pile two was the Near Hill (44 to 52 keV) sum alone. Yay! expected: 1.53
